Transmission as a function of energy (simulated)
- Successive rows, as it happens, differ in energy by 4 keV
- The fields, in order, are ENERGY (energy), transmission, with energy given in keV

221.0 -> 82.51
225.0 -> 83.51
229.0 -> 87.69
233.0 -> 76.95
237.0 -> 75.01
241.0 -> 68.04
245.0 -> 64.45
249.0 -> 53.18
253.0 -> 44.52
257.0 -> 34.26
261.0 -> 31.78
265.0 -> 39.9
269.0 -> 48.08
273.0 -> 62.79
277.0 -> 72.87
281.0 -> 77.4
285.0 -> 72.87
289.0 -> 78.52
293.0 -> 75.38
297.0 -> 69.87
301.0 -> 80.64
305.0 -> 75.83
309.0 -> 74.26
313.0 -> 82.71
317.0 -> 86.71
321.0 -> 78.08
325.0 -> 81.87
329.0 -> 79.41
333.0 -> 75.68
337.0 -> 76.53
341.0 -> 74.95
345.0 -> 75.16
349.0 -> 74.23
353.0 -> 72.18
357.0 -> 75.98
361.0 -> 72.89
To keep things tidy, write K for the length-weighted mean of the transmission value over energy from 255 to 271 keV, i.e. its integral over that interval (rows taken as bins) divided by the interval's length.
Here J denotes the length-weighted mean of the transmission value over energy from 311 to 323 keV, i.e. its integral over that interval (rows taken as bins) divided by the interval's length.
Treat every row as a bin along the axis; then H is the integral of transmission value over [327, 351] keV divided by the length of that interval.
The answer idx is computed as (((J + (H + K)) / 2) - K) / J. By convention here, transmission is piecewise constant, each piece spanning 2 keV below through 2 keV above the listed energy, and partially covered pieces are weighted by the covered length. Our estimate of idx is 0.73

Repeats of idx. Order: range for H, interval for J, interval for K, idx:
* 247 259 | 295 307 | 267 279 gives 0.39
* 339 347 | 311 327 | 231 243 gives 0.51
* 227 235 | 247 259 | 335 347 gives 0.58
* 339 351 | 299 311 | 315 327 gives 0.45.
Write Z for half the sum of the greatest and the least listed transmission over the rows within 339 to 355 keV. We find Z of 73.7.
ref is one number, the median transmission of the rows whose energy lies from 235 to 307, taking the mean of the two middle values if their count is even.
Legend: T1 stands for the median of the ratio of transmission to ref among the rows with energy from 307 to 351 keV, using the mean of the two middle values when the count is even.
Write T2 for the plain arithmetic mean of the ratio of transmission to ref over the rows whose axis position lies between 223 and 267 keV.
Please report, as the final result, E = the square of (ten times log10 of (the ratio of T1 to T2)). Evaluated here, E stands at 1.1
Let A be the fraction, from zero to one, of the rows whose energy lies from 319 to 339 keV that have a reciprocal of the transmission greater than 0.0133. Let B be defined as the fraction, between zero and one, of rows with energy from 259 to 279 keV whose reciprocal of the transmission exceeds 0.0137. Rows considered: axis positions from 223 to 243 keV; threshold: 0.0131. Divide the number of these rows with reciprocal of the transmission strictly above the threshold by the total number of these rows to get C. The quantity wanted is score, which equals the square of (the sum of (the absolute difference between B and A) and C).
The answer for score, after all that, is 2.0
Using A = 0.00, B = 1.0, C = 0.40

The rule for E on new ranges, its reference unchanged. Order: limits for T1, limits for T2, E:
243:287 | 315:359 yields 2.6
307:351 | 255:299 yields 1.1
